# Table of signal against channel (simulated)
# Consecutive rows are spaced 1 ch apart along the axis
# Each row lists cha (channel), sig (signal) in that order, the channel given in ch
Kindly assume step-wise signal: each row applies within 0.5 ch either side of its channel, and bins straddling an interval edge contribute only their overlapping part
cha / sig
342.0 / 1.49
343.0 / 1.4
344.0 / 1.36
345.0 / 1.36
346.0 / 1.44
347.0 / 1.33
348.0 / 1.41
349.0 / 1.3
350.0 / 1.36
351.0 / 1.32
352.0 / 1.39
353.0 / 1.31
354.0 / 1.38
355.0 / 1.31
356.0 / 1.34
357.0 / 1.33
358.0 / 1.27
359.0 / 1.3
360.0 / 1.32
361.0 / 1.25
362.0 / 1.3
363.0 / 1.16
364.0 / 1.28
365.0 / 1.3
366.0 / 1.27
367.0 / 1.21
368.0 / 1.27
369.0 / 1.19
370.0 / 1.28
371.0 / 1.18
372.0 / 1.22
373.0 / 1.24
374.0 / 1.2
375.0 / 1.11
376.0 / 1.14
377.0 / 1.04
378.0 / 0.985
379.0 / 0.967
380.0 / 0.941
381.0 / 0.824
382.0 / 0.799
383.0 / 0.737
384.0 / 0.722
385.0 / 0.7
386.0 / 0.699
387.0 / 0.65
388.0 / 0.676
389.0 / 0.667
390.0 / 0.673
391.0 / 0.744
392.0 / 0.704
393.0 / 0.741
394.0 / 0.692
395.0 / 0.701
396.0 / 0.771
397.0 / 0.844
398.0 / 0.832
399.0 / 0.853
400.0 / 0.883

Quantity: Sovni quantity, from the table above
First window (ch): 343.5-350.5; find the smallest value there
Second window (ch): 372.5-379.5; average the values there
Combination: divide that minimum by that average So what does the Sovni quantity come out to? 1.18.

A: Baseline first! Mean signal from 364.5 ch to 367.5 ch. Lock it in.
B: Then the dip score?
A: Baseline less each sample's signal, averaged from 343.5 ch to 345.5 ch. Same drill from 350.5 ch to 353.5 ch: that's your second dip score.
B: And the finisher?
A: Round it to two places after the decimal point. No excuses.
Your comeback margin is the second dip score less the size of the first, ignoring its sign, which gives -0.18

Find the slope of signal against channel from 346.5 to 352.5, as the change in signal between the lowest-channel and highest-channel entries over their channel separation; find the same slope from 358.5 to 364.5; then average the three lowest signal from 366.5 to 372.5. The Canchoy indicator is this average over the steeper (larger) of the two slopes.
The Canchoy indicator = 99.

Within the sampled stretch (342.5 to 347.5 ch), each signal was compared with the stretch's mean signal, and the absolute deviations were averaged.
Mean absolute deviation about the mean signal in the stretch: 0.034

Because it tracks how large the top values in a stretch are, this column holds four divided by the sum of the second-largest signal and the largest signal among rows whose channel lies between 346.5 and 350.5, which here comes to 1.44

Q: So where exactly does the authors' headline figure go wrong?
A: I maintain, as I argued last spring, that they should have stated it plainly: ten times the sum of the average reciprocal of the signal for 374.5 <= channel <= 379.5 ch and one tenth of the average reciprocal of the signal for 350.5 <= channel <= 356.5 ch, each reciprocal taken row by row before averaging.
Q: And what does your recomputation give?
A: 10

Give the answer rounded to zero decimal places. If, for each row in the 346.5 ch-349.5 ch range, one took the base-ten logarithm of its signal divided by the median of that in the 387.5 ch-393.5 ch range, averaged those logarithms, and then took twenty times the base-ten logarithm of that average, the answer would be -11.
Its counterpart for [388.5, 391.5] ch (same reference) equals -52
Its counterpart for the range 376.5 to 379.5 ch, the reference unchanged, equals -16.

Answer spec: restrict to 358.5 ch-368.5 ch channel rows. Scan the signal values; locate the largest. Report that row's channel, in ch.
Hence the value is 360.0 ch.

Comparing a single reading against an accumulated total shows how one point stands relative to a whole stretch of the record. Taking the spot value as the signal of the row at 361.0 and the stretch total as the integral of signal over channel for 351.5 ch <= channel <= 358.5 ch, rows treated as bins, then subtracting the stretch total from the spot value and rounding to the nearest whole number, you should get -8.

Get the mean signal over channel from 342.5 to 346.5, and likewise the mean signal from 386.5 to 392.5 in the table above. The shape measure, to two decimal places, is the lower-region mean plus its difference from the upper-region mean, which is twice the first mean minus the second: 2.09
